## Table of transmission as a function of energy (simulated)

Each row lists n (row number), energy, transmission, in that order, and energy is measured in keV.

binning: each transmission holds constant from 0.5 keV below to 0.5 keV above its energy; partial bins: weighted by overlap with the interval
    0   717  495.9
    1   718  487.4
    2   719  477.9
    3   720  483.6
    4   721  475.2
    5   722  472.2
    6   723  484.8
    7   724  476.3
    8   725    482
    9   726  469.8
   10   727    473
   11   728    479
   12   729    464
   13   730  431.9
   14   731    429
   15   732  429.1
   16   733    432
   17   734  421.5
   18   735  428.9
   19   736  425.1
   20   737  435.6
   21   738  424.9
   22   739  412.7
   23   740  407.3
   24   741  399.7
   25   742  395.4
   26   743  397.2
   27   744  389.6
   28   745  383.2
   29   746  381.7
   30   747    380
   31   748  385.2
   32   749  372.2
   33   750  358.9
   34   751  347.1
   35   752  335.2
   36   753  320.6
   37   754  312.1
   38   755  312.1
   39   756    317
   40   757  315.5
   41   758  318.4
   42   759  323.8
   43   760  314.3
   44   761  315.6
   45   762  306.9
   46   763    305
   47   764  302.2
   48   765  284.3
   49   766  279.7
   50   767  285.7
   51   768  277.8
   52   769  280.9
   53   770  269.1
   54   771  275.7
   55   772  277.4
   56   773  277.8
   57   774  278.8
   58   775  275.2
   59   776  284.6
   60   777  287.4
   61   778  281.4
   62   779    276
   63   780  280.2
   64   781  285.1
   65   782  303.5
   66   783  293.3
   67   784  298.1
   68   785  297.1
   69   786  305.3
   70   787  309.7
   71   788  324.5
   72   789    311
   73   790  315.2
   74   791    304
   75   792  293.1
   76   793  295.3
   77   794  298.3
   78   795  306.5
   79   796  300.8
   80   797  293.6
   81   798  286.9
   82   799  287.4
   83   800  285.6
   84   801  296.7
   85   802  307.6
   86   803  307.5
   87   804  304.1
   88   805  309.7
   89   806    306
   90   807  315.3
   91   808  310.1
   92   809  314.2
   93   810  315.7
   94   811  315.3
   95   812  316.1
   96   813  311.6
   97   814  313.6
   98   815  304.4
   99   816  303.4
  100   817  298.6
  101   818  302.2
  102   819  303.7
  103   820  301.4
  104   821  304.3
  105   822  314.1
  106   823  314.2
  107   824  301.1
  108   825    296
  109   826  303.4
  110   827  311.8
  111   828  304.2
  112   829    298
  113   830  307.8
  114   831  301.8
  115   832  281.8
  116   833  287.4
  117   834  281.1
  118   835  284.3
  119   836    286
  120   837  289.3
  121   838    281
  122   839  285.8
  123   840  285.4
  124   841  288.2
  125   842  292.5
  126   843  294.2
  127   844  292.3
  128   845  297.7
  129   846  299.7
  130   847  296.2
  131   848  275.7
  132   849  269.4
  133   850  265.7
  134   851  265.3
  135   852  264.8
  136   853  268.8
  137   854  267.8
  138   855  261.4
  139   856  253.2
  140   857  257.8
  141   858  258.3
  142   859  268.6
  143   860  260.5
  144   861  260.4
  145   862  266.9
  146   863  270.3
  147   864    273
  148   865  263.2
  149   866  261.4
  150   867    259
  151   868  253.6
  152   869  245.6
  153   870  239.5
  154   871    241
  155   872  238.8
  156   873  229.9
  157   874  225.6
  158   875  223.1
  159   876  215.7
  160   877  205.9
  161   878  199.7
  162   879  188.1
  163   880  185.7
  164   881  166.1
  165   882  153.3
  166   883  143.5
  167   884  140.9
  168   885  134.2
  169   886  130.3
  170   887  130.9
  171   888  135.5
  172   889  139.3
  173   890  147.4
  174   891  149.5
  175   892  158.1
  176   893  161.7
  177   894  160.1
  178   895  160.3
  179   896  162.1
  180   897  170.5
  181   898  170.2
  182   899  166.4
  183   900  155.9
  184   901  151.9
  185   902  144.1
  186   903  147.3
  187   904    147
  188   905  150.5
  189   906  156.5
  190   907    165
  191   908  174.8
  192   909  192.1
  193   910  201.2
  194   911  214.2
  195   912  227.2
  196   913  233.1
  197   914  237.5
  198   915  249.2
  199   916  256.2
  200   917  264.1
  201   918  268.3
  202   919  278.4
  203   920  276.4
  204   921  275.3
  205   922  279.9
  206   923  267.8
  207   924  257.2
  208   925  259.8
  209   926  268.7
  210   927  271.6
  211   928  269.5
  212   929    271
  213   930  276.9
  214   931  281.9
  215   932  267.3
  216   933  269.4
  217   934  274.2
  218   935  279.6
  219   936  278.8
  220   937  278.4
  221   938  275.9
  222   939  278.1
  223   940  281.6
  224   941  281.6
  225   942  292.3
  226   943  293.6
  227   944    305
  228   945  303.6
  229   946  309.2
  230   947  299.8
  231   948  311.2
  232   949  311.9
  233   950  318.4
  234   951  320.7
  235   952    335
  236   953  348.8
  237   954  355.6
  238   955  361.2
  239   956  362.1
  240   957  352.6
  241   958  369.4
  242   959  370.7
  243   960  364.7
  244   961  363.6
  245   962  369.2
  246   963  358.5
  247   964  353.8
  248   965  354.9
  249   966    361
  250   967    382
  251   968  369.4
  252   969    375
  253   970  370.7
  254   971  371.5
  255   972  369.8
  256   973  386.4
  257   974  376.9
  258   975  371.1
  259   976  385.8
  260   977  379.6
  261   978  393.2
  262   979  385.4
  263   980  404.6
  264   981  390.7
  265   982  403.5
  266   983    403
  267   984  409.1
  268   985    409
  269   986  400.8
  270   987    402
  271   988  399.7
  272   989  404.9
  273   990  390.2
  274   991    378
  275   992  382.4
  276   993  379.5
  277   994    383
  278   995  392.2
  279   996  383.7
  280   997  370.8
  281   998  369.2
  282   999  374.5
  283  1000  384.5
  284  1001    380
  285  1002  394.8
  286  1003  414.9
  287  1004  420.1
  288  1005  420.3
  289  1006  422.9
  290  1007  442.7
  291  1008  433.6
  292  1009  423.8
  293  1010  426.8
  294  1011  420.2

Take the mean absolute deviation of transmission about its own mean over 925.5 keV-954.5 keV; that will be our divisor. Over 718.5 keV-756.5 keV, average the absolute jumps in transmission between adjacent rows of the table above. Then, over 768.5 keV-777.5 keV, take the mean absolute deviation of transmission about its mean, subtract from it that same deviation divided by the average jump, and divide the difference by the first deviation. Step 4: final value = 0.2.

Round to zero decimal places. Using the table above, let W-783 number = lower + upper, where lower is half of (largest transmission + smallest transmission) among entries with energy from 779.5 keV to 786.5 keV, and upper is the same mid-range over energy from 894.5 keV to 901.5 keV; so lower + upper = 454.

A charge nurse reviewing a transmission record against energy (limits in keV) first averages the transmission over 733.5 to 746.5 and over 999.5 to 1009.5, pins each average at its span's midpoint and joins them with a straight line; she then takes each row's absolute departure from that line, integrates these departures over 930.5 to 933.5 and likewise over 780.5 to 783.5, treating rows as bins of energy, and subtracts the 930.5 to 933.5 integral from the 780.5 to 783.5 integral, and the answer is -73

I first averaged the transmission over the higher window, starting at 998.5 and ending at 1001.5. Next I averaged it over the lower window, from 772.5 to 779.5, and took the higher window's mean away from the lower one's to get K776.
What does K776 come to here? -99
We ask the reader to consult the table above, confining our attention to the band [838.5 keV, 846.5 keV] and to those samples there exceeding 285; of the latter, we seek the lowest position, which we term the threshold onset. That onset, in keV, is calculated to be 839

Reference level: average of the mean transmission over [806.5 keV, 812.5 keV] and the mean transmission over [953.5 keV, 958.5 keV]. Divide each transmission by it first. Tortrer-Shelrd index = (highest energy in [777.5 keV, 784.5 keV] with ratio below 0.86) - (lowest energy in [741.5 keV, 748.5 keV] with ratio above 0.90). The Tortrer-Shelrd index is 39 keV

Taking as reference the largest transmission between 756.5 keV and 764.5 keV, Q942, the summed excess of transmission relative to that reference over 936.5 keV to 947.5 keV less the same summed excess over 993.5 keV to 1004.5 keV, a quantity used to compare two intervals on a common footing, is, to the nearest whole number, -1069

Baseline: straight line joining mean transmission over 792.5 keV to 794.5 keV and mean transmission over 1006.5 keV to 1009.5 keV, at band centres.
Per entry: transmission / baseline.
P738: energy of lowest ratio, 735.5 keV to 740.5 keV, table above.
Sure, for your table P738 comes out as 740 keV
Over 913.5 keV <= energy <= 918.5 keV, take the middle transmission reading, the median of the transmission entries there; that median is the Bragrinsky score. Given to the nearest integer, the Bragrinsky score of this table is 256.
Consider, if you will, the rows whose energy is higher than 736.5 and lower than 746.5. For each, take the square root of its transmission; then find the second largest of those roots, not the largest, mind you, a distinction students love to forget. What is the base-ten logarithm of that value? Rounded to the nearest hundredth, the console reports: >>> 1.31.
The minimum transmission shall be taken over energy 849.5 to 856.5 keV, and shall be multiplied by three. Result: 760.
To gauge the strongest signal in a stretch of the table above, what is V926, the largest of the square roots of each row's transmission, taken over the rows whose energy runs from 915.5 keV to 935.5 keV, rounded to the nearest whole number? 17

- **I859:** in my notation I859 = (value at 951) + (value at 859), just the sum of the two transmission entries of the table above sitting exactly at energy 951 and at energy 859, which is 589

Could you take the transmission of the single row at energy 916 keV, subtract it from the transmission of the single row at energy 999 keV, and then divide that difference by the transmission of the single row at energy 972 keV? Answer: 0.3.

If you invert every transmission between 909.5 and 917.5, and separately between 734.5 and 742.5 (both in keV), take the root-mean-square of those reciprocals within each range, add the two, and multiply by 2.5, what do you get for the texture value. 0.017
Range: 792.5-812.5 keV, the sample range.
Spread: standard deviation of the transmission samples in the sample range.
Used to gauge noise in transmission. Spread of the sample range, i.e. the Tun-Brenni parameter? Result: 10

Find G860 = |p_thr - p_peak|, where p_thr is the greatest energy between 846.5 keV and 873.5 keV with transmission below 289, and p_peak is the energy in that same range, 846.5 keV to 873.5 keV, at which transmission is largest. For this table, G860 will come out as 26 keV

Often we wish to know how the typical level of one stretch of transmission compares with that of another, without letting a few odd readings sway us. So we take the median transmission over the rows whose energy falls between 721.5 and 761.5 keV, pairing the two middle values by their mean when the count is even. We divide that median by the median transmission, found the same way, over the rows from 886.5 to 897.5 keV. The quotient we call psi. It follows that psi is 2.5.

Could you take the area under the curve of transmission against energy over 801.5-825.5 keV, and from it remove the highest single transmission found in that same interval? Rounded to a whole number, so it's 7074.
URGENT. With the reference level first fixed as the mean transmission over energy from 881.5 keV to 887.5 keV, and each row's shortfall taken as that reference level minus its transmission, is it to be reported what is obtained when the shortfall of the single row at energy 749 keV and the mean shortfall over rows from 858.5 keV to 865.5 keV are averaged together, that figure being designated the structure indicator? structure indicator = -180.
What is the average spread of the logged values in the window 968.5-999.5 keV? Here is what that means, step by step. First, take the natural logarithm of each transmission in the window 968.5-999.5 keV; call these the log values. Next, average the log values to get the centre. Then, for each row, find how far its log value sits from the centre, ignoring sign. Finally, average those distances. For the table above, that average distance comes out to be 0.0286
